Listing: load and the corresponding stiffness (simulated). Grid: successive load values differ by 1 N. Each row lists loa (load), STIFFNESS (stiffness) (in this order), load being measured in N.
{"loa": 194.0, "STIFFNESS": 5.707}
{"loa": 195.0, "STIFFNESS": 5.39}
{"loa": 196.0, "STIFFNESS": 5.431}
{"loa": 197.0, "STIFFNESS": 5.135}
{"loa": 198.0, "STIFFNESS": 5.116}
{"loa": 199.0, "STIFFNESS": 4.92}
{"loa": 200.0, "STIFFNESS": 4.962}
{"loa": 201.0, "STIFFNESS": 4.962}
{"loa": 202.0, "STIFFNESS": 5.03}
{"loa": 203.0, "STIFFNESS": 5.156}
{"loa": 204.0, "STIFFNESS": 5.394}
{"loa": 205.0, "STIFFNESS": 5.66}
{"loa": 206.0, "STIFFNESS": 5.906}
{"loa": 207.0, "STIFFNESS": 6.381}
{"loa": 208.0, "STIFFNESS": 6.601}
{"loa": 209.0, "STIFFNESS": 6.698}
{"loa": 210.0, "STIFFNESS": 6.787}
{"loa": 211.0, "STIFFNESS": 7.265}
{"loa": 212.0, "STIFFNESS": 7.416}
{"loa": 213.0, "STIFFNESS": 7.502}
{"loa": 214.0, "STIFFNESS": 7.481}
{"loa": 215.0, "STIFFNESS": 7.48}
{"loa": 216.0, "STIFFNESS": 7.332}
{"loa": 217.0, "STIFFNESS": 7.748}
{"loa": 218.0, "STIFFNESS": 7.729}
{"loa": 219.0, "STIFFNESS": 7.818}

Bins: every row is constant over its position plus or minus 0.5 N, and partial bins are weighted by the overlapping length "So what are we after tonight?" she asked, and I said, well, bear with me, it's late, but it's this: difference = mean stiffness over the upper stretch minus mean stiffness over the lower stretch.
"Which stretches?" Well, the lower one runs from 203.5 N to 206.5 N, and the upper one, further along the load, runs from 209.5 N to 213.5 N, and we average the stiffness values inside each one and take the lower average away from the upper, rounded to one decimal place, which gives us 1.6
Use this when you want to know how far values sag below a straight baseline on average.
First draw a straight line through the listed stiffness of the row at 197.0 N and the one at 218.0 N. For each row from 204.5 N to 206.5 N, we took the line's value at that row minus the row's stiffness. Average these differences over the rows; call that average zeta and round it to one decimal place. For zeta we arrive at 0.4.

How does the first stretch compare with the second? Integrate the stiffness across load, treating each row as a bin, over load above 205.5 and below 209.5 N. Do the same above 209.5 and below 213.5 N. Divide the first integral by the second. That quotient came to 0.88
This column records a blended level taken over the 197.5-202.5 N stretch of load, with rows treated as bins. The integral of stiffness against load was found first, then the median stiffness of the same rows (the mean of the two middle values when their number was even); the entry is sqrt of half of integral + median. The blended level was 3.9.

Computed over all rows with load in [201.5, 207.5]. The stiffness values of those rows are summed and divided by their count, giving 5.6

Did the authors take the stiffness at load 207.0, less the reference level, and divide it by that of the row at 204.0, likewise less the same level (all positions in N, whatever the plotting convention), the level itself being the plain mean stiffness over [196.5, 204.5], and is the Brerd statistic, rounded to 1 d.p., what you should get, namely 4.2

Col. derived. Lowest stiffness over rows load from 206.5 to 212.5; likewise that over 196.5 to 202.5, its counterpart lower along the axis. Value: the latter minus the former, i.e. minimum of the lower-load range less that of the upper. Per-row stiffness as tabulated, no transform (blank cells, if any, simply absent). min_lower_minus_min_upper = -1.5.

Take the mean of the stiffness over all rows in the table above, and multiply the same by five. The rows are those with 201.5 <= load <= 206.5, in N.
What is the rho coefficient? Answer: 27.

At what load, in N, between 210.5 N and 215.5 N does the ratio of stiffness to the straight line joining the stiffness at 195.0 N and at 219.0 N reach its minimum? 215.0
